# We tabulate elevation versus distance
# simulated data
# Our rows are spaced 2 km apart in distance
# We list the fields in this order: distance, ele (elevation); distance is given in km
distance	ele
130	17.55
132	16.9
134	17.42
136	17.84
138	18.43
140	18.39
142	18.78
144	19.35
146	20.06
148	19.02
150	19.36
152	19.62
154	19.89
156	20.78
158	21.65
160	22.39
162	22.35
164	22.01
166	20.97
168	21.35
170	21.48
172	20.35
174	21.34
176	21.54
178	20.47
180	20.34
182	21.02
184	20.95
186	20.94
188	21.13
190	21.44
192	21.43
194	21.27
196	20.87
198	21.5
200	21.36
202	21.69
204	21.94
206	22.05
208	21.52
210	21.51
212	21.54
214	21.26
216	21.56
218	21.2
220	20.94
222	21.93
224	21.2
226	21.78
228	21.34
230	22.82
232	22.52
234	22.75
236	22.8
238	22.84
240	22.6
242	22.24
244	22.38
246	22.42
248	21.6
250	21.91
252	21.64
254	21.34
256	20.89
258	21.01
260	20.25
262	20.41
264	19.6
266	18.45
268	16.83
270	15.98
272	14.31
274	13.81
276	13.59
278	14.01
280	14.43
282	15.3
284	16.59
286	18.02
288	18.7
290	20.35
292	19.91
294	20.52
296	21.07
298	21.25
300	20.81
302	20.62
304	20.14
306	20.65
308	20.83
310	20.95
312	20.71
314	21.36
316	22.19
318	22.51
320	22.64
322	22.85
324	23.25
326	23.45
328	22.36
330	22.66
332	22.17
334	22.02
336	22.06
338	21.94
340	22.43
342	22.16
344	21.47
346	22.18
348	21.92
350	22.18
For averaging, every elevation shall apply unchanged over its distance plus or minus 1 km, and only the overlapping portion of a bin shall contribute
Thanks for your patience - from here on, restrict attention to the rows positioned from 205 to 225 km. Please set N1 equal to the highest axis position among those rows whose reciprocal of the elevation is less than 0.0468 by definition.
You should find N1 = 222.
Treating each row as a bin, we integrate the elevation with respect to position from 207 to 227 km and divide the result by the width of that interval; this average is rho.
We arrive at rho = 21.4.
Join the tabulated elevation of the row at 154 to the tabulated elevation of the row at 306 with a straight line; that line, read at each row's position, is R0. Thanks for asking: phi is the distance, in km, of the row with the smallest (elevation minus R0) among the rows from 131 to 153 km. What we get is 132 km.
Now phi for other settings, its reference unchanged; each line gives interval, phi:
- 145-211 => 148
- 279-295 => 280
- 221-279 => 276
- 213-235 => 220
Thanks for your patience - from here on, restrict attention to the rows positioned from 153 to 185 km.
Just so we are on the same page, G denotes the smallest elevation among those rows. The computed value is 19.89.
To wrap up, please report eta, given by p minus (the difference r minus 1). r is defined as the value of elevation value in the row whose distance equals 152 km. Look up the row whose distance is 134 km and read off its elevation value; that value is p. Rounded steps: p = 17.42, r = 19.62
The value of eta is -1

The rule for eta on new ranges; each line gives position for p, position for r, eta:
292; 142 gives 2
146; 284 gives 4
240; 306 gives 3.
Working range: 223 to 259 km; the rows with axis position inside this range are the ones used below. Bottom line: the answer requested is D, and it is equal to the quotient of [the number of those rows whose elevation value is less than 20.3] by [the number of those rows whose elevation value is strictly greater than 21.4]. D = 0.00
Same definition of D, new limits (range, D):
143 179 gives 1.00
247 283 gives 3.67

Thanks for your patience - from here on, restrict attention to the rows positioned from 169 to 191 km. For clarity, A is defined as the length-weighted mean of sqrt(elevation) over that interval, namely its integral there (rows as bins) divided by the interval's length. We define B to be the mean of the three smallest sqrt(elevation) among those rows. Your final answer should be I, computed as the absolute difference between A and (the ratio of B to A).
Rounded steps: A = 4.6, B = 4.5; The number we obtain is 3.60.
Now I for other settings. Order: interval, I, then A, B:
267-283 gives 2.88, 3.8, 3.7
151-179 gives 3.63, 4.6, 4.5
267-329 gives 3.54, 4.4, 3.7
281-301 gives 3.45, 4.4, 4.1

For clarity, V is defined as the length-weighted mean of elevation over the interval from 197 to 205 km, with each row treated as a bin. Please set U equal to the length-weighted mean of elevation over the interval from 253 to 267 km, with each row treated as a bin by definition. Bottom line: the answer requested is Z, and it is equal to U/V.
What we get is 0.94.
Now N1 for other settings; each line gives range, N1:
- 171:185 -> 176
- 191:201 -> 198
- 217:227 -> 226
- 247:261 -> 252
